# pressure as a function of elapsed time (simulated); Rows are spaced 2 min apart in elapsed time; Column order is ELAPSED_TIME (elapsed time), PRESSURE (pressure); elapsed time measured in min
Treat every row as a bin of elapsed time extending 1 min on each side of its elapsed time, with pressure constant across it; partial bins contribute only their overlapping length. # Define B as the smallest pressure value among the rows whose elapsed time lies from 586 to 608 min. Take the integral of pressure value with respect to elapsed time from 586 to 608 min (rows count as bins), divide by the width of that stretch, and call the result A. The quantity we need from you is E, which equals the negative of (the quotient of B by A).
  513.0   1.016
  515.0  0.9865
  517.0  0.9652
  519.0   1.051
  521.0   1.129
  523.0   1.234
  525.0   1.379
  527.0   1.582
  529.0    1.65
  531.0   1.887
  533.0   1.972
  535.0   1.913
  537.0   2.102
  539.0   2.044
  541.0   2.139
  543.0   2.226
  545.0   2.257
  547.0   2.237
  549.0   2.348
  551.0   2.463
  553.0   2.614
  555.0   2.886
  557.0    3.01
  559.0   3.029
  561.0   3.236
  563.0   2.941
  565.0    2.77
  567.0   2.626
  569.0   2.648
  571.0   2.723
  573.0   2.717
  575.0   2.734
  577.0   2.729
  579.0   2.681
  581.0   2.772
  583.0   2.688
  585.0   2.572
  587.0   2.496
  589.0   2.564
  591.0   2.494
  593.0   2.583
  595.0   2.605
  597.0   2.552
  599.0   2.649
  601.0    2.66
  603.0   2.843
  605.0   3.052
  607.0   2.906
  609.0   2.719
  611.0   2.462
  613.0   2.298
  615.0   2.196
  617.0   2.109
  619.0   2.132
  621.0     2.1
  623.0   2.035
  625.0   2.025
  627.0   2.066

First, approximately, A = 2.67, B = 2.494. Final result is -0.93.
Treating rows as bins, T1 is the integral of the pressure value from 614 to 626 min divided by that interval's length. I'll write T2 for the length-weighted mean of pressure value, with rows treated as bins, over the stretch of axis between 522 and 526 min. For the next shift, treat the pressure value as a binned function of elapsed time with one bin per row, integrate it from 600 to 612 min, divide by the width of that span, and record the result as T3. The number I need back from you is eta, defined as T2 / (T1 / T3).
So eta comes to 1.7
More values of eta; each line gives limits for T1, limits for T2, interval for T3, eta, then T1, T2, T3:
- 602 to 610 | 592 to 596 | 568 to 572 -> 2.4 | 2.88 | 2.59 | 2.69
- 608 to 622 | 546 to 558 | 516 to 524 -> 1.2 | 2.29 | 2.59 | 1.09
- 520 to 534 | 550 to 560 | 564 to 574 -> 4.9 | 1.55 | 2.80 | 2.70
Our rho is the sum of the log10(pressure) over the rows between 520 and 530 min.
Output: 0.7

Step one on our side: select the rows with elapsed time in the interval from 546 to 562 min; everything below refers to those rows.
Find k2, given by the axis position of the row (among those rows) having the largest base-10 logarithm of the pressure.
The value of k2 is 561.0 min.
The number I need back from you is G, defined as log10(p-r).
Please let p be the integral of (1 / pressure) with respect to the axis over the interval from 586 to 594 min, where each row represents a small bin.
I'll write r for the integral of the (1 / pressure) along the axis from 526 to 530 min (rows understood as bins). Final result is -0.2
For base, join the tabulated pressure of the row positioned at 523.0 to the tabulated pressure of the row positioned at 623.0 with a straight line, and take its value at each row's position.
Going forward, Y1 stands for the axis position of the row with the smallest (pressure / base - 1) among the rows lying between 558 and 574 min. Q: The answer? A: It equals 569.0 min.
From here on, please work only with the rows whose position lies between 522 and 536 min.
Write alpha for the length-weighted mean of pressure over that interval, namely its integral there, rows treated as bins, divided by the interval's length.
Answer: 1.7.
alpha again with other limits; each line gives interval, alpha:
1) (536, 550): 2.2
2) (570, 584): 2.7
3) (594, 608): 2.8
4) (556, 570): 2.9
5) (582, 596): 2.6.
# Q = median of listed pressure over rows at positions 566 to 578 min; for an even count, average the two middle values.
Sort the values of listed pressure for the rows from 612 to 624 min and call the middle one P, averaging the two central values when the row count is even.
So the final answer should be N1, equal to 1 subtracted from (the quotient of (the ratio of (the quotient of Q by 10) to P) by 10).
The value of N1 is -0.987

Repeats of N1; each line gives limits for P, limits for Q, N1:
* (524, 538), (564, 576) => -0.986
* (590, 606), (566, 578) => -0.990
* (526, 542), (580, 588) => -0.986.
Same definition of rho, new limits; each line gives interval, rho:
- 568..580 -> 2.6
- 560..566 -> 1.4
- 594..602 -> 1.7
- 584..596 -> 2.4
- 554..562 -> 1.9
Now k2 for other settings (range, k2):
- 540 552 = 551.0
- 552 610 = 561.0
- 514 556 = 555.0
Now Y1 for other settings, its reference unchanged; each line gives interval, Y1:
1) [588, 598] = 597.0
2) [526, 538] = 527.0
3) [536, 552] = 539.0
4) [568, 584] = 583.0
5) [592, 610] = 597.0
